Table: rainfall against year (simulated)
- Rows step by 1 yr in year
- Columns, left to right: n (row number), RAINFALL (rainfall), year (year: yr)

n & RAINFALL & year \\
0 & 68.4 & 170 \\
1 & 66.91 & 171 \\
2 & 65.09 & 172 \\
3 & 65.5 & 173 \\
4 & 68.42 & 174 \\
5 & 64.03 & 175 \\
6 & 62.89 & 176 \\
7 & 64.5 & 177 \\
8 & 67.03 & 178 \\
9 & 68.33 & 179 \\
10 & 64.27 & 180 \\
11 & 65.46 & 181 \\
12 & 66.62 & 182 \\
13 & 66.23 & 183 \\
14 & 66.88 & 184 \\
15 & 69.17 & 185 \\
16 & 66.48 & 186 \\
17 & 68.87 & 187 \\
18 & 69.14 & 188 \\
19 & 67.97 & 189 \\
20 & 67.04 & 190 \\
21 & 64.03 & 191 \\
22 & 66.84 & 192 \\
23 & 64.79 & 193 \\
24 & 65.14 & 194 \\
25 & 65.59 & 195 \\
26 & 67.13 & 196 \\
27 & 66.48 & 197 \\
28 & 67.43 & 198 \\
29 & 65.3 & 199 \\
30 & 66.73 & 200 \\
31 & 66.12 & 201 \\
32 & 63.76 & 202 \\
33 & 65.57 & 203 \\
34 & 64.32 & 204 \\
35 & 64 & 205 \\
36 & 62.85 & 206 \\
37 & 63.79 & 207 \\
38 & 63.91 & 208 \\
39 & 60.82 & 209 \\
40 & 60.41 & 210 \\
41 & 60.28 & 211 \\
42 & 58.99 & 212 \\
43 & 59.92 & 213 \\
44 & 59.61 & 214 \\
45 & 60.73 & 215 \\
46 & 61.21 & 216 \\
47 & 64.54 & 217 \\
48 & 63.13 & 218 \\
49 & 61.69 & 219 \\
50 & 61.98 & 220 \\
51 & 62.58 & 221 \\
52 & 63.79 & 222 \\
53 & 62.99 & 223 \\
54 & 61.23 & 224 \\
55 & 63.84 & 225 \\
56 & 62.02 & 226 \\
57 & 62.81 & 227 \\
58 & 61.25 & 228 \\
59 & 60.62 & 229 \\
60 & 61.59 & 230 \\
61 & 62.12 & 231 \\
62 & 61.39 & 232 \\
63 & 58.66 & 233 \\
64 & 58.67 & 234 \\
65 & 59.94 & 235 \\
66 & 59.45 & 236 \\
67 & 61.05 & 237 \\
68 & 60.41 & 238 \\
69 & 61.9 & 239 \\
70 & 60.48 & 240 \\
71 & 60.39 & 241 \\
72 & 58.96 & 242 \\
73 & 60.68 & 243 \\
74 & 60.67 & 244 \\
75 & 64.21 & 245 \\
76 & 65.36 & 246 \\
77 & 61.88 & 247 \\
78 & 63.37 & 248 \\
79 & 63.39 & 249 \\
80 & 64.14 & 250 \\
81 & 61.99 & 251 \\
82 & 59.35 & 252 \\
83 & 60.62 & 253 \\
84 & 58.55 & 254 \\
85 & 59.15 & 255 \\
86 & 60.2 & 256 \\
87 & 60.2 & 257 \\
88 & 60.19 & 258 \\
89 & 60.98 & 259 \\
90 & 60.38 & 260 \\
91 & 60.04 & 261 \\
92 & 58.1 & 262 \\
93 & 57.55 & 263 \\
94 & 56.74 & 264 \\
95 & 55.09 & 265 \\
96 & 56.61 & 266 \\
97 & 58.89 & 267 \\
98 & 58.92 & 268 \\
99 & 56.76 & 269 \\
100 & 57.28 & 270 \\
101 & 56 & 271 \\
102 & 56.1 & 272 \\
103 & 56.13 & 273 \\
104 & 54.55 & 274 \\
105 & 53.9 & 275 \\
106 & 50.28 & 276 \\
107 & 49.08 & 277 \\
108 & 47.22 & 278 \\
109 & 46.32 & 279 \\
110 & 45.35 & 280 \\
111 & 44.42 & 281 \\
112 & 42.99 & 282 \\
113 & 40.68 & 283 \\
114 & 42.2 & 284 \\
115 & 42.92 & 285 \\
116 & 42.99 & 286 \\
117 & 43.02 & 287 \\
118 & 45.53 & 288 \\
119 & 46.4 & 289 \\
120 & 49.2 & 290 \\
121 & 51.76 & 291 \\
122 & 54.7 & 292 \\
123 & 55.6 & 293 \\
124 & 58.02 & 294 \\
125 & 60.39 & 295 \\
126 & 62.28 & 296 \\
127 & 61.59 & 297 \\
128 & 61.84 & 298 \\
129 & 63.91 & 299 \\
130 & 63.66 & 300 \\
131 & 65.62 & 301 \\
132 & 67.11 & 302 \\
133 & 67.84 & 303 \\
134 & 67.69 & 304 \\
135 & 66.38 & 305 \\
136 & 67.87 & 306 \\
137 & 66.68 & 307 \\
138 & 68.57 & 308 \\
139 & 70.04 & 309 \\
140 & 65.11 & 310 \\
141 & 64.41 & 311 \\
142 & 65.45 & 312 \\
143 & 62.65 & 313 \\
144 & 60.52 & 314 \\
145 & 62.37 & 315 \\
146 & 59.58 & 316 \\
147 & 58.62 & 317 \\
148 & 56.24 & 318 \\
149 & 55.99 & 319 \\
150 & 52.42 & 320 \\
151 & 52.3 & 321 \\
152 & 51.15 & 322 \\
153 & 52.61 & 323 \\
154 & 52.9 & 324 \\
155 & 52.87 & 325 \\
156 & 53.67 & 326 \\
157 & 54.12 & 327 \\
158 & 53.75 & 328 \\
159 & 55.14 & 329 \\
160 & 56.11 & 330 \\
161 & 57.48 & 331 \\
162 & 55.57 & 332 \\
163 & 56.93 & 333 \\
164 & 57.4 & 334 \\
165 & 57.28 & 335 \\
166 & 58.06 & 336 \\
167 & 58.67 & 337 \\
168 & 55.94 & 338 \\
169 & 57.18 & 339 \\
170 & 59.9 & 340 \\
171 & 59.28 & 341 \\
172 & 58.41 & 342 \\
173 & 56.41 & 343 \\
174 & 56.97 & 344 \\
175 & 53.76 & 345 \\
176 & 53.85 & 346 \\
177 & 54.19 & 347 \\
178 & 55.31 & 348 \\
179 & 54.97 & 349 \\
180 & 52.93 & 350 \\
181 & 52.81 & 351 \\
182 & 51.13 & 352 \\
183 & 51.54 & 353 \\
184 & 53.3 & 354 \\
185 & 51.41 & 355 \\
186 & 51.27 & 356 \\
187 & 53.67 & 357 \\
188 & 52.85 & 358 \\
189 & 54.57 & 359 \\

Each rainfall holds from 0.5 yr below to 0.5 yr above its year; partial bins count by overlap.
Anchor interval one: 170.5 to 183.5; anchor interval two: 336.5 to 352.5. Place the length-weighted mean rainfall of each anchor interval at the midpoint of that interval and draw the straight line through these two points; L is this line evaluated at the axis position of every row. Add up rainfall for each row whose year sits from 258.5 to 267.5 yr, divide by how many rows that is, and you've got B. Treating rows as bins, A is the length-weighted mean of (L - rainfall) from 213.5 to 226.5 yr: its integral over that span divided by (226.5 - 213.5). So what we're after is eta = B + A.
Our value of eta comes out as 59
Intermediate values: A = 1.0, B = 58.3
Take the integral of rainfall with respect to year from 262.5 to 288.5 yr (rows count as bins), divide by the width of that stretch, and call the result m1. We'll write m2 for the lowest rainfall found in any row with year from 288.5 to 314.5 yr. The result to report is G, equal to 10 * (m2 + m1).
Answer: 971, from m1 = 51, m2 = 46.4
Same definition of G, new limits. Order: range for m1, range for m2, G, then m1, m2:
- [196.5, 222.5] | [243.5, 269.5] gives 1182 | 63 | 55.09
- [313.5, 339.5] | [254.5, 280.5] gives 1013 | 56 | 45.35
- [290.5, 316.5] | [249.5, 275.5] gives 1170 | 63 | 53.9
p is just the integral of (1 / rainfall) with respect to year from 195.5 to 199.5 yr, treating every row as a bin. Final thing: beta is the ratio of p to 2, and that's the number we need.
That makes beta 0.0300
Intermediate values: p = 0.060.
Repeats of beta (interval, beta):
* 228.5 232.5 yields 0.0326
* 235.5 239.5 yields 0.0330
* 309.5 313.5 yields 0.0311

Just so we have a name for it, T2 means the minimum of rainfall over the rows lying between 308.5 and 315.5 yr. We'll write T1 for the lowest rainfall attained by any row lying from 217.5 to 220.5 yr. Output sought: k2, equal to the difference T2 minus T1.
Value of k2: -1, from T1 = 61.69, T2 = 60.52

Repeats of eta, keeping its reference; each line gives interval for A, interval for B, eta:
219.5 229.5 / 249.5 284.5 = 56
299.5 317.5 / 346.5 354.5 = 46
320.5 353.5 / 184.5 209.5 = 67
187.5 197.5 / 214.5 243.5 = 60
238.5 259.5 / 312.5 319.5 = 60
